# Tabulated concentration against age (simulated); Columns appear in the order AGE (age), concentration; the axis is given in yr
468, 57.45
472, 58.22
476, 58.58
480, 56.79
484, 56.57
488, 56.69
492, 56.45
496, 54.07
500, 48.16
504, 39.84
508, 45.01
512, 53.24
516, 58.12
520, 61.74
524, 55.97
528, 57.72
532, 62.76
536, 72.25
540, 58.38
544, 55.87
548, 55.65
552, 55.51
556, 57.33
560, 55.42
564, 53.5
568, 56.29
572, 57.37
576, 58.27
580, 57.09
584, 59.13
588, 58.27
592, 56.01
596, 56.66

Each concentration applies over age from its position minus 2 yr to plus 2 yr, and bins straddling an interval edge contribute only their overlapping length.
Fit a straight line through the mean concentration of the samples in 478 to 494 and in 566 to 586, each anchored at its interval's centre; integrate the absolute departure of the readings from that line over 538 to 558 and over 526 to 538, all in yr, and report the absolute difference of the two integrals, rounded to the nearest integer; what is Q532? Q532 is 61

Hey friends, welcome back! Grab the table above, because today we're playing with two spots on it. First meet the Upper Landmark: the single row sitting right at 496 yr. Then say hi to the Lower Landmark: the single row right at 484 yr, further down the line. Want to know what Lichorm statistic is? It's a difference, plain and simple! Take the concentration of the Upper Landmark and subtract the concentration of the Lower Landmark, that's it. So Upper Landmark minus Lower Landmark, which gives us -2.5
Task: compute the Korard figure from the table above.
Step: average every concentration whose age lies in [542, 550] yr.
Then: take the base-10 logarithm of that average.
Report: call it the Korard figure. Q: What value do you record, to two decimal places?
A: 1.75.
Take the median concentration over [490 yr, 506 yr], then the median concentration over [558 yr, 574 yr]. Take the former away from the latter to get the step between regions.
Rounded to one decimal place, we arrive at 4.7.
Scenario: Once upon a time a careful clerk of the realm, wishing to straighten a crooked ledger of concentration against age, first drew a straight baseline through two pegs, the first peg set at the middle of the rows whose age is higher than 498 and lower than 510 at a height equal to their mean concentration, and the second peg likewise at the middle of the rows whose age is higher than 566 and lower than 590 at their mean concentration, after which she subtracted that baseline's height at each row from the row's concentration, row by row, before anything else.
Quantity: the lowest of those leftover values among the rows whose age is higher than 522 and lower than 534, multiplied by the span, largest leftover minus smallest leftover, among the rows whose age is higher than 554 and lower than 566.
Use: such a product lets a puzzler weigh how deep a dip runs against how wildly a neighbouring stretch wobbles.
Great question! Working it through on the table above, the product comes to 42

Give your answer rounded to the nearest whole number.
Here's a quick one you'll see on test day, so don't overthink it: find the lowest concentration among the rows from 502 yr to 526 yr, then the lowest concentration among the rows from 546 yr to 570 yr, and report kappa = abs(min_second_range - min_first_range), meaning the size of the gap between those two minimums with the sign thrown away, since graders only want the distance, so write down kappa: 14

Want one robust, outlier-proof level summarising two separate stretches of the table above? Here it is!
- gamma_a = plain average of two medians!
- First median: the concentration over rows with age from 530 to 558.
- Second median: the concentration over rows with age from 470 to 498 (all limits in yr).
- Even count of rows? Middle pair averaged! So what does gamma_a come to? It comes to 57.0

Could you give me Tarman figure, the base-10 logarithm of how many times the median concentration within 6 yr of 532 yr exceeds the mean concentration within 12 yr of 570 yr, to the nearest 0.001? 0.047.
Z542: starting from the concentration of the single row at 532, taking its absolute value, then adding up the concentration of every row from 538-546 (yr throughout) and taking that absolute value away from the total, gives 51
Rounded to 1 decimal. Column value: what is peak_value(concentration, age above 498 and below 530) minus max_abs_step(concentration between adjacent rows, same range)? 53.4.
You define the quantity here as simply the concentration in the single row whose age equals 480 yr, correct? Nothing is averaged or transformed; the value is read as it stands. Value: 56.79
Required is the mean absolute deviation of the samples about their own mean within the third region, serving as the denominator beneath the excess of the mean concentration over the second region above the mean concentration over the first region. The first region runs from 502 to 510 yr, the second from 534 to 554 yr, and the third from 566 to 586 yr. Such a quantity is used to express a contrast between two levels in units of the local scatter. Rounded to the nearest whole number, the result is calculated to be 20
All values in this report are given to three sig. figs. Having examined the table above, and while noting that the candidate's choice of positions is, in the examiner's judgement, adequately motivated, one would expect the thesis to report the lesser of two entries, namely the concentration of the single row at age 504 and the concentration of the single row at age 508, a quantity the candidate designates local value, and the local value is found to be 39.8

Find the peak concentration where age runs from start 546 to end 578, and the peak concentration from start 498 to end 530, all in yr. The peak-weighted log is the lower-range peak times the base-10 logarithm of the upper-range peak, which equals 109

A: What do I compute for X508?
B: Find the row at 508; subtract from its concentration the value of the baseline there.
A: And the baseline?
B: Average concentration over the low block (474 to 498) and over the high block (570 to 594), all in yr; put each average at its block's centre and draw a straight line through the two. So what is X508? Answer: -12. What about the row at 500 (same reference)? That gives -9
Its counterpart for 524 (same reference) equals -1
